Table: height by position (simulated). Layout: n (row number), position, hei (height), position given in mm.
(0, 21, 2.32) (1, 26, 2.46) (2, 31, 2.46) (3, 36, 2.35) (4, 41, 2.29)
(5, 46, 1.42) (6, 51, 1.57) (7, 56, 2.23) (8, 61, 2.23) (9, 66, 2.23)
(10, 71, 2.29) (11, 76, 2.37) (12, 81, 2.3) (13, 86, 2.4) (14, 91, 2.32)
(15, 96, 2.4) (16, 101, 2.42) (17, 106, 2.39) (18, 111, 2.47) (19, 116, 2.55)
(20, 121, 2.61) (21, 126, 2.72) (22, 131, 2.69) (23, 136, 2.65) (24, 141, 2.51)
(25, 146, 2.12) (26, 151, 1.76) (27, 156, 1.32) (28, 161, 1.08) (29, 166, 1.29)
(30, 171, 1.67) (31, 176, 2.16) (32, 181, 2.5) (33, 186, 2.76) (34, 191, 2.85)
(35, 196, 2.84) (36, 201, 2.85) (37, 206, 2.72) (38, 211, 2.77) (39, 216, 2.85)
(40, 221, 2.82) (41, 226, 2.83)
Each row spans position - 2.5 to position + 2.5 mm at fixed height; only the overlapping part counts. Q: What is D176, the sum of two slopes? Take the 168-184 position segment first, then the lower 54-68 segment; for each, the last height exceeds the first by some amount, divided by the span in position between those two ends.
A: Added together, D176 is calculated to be 0.08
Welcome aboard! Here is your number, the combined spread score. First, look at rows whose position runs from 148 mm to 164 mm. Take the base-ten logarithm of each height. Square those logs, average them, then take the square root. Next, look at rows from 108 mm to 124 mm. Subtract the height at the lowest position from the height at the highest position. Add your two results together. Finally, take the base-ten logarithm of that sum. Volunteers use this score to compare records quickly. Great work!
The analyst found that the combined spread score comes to -0.52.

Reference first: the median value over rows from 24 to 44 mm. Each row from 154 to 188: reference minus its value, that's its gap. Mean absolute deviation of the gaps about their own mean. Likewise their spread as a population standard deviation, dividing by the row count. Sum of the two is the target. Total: 1.16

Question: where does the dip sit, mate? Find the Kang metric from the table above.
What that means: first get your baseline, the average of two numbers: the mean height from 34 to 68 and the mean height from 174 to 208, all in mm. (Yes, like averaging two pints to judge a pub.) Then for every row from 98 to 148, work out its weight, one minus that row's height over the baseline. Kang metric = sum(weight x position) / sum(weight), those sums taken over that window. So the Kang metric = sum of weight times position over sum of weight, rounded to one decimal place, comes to 122.8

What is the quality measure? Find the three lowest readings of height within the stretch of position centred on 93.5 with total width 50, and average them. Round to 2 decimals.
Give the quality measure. 2.30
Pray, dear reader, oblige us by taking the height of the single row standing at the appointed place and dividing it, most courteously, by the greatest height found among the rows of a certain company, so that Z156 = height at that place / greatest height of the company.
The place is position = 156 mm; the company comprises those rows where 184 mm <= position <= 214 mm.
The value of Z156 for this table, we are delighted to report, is 0.5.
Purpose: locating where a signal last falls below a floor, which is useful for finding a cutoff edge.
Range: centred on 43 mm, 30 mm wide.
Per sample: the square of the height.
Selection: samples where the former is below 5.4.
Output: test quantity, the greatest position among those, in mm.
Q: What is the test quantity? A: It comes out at 56 mm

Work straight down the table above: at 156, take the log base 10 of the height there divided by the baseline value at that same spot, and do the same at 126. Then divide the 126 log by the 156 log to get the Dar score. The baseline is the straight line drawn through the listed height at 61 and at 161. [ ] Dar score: 4.1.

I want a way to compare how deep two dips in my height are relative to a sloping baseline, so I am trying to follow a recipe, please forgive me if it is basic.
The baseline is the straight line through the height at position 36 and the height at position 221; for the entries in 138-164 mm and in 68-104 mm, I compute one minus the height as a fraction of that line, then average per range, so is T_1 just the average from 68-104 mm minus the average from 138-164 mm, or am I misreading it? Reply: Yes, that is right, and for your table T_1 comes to -0.28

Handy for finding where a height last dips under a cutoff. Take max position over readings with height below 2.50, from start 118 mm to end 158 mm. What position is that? 156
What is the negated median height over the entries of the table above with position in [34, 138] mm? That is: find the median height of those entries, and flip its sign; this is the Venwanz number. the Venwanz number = -2.37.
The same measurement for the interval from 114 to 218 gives -2.61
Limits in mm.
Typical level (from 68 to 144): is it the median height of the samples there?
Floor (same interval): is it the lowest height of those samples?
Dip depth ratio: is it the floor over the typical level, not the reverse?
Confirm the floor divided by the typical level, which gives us 0.95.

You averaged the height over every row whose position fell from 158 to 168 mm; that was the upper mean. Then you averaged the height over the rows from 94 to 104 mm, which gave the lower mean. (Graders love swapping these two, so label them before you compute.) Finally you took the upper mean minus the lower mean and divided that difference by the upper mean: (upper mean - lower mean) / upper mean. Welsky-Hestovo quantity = -1.0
